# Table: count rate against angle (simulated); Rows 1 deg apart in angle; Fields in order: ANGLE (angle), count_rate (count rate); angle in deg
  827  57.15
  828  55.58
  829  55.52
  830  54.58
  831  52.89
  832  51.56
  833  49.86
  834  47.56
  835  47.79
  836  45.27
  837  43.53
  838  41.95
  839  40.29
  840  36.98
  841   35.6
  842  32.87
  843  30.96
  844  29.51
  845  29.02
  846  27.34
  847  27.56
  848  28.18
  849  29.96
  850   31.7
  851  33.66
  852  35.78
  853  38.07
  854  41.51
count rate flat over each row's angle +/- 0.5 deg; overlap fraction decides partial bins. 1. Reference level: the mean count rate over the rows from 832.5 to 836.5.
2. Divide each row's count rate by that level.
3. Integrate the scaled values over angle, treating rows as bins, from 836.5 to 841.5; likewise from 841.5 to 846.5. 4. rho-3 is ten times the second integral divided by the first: 7.5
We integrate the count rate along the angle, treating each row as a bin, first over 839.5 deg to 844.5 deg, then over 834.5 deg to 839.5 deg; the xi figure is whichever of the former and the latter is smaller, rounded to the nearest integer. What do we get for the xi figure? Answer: 166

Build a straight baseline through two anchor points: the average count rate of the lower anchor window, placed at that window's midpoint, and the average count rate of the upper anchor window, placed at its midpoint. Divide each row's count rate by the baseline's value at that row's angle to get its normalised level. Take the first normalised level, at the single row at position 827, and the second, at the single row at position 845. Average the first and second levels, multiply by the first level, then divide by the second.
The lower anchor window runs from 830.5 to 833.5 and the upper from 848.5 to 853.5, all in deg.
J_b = 1.21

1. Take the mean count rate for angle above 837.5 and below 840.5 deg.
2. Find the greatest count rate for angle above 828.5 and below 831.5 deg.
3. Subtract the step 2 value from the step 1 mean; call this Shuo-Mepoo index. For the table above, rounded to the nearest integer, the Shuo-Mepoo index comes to -16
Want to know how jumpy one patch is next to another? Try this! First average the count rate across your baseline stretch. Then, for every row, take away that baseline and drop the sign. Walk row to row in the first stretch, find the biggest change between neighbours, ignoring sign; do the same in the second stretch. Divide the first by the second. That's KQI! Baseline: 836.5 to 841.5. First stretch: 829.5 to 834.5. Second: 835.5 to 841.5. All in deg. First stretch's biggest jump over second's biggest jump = 1.11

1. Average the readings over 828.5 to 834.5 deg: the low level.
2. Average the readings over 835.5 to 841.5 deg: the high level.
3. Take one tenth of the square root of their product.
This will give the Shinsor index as 4.59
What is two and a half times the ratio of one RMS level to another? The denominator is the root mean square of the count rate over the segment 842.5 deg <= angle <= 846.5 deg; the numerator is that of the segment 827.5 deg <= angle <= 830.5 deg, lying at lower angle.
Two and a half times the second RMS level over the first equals 4.7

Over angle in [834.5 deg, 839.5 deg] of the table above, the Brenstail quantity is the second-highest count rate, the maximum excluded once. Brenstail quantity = 45.27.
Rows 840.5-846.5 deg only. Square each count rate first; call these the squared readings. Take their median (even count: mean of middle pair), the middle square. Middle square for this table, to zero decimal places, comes 915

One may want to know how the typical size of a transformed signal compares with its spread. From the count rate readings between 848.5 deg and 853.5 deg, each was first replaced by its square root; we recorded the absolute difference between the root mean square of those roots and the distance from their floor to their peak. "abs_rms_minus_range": 5.1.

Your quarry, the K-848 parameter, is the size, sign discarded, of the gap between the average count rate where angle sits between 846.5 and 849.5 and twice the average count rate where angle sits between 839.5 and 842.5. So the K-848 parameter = 42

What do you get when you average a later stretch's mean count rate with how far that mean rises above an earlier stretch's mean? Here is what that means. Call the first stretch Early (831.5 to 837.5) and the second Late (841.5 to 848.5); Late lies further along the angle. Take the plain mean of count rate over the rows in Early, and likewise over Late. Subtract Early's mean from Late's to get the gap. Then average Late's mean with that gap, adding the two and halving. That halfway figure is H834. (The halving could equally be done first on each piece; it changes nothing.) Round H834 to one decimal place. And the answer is 5.6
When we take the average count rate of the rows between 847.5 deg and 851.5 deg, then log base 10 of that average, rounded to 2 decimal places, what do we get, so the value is 1.49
